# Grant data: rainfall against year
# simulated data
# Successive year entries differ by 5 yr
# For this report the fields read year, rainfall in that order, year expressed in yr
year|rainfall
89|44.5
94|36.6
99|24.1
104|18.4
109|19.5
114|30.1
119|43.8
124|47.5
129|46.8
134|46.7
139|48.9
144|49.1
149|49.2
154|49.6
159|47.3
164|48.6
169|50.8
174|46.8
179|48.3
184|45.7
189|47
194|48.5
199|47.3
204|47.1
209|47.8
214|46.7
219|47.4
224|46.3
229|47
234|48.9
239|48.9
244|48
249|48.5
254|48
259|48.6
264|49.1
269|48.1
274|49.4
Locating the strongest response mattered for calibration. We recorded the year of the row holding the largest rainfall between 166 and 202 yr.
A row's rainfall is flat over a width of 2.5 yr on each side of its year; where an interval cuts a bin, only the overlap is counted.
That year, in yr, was 169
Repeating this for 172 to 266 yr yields 264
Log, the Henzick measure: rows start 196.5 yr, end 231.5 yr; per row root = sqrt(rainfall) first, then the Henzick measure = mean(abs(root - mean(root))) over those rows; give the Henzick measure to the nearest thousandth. 0.026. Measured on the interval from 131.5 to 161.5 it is 0.071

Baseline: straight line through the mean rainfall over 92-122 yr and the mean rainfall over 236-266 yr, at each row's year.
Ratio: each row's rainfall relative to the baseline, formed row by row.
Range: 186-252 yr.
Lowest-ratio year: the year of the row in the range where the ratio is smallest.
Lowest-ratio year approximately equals 249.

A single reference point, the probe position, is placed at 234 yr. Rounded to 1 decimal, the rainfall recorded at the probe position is 48.9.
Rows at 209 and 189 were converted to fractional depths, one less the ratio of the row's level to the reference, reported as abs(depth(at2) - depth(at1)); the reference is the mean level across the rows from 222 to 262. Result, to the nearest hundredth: 0.02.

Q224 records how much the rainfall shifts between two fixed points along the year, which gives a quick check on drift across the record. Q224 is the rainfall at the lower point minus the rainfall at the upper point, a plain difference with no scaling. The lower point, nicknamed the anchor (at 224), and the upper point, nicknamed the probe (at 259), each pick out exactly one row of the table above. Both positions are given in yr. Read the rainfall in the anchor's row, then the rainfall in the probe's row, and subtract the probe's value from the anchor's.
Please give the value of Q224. -2.3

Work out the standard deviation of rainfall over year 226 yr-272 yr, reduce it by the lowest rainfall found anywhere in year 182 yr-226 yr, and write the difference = -45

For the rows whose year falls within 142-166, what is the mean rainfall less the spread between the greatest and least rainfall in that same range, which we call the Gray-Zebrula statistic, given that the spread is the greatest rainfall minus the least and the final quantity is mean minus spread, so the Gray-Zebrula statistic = 46.5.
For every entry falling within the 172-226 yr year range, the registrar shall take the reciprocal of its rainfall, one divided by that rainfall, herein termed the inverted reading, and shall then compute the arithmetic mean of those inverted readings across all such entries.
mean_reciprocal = 0.0212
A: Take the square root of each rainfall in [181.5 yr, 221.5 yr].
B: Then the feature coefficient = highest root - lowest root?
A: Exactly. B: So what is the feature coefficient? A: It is 0.20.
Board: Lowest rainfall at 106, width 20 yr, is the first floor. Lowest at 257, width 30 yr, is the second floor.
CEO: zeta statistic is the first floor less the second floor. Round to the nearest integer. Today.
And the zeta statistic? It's -30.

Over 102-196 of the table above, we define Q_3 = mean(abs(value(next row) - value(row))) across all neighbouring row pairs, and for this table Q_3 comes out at 2.75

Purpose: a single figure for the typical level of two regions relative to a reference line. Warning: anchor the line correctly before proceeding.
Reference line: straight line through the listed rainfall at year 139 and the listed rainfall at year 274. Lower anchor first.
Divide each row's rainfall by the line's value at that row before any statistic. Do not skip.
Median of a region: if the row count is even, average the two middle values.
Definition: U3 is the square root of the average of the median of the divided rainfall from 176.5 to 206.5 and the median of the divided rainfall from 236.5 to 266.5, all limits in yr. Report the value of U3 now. 0.986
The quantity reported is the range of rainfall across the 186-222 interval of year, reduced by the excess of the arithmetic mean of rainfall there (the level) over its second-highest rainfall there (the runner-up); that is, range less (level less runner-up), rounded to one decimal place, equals 2.2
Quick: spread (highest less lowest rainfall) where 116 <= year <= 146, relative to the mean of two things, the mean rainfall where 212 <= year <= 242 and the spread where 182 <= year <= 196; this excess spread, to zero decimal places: -20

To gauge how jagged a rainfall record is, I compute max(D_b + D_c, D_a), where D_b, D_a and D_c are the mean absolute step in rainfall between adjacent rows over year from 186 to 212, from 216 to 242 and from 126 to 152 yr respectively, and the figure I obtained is 2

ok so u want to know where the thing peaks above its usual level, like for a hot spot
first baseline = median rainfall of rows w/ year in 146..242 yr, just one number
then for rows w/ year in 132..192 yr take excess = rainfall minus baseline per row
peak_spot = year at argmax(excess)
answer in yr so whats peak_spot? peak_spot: 169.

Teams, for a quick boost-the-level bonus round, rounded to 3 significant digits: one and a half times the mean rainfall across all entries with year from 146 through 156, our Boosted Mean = 74.1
